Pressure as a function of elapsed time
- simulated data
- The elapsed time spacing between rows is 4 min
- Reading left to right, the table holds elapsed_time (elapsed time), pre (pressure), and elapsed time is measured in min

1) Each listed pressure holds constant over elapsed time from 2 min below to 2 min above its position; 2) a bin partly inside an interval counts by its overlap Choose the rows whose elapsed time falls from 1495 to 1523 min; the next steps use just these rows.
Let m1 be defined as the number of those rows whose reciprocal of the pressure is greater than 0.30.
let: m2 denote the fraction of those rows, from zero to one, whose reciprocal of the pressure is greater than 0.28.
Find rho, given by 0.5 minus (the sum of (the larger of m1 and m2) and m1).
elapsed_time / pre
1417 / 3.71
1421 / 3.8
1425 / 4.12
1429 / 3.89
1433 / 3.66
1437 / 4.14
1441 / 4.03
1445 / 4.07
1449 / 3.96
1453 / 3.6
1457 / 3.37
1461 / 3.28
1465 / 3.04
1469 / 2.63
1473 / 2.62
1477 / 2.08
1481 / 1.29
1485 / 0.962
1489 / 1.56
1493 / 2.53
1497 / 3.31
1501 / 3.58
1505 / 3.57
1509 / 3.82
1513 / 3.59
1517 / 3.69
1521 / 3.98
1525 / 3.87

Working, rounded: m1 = 1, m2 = 0.29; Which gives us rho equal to -1.5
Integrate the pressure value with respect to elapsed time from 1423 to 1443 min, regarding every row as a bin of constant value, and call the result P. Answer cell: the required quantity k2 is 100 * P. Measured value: 7936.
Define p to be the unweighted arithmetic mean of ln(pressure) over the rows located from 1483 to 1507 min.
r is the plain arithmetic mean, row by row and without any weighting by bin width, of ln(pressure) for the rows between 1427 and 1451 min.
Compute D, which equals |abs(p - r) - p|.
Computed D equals 0.32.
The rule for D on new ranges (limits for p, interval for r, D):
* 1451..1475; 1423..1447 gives 0.86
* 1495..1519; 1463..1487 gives 0.67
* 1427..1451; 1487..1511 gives 1.08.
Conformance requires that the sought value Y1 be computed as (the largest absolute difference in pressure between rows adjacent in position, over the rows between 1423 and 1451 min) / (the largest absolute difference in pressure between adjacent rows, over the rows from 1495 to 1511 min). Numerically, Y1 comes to 1.8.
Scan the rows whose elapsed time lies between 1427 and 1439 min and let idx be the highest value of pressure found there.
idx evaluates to 4.14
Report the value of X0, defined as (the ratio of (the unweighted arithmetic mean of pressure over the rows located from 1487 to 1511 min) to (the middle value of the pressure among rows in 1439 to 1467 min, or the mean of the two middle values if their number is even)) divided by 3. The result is 0.28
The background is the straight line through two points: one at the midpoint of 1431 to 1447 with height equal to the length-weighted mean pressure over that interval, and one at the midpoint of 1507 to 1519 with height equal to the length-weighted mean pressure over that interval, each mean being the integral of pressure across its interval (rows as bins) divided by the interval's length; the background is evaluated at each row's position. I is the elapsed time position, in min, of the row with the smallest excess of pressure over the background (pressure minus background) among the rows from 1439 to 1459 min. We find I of 1457 min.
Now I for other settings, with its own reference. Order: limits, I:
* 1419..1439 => 1433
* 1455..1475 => 1469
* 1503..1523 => 1505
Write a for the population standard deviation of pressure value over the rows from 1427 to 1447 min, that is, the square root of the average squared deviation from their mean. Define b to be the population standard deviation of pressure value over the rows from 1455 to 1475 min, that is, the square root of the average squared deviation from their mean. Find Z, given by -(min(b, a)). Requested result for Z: -0.170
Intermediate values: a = 0.17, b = 0.3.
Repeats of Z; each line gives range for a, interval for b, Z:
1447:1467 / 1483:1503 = -0.312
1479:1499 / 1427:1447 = -0.170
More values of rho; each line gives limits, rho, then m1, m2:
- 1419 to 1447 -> 0.5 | 0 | 0.00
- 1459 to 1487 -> -13.5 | 7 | 1.00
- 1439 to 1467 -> -3.5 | 2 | 0.43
